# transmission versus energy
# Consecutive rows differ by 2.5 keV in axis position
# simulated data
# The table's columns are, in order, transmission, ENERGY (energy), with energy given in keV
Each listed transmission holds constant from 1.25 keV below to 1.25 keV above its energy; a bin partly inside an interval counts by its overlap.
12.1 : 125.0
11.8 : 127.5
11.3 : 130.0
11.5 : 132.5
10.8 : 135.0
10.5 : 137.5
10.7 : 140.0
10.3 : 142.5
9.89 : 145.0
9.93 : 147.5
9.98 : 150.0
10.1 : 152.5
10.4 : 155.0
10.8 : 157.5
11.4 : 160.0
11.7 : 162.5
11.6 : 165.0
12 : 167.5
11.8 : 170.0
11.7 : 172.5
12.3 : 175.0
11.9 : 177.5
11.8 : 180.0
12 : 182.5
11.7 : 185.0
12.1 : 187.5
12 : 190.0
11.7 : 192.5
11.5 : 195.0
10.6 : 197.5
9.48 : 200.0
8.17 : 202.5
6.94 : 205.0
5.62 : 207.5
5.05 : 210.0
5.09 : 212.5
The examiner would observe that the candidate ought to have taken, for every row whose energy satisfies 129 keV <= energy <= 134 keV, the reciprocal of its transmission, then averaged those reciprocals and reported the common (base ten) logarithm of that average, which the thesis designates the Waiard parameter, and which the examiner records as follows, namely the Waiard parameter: -1.06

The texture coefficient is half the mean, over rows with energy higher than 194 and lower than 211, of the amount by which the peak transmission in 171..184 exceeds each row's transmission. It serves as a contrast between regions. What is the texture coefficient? 2.1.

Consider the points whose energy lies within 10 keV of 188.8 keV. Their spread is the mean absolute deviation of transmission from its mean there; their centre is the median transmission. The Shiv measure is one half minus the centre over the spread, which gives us -37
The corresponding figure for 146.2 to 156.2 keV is -67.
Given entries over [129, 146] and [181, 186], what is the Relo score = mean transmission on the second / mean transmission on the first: 1.11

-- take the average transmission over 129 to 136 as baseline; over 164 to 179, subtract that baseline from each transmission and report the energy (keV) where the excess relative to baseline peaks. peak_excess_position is 175.0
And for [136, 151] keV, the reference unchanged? 140.0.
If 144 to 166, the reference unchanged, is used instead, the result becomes 162.5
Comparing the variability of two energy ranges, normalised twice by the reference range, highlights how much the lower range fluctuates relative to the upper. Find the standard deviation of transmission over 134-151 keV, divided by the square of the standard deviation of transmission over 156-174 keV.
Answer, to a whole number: 3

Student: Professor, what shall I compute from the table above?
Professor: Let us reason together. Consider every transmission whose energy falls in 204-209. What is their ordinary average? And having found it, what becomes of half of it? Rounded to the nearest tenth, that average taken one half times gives 3.1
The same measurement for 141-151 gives 5.0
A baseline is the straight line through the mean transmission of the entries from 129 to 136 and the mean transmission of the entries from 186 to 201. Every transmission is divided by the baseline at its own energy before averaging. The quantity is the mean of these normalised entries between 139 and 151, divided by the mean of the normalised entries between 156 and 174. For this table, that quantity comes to 0.88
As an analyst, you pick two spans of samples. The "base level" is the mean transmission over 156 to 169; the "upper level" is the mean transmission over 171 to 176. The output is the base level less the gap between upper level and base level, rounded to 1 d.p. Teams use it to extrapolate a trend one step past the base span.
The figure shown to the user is 11.0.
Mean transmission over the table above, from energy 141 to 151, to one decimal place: 10.0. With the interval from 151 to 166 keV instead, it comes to 11.0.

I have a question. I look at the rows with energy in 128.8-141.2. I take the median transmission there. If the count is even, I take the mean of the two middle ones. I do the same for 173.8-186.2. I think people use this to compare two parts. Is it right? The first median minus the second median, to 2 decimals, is -1.10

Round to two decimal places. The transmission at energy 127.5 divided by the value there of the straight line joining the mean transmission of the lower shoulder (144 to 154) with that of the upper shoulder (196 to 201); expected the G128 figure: 1.19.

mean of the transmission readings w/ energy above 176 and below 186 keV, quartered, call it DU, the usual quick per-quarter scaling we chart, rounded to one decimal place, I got 3.0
